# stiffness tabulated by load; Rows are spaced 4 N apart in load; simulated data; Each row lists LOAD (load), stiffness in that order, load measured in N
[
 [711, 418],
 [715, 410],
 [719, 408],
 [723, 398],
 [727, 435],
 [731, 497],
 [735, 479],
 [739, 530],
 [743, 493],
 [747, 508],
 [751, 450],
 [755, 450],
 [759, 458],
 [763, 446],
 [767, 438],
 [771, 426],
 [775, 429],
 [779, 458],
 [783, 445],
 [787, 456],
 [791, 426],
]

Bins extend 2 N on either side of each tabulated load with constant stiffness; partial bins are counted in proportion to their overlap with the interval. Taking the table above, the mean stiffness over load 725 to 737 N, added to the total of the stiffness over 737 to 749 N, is 2001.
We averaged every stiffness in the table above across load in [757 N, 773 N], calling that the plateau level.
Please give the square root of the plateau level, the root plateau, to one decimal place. 21.0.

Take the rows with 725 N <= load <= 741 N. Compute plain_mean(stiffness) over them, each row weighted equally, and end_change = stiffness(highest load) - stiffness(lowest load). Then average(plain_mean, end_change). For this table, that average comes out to 290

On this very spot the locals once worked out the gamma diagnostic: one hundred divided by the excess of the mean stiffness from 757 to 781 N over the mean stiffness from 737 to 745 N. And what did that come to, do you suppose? -1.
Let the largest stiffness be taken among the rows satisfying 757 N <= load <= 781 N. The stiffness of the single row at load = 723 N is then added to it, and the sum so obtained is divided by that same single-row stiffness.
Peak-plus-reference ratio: 2.15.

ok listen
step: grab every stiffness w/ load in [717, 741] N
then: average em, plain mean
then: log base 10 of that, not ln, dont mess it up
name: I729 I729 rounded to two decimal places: 2.66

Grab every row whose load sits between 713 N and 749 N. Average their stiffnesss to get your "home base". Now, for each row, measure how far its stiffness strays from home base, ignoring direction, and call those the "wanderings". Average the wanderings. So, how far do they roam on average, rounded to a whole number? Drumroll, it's 44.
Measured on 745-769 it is 17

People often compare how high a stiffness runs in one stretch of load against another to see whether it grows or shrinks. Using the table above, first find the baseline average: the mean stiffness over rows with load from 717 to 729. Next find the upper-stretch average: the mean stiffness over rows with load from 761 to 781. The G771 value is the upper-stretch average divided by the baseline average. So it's 1.06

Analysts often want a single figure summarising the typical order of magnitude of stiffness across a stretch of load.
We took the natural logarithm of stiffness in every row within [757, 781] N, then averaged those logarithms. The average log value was 6.09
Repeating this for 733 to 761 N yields 6.17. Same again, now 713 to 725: 6.00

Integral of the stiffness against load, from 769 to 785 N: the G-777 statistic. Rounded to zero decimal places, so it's 7032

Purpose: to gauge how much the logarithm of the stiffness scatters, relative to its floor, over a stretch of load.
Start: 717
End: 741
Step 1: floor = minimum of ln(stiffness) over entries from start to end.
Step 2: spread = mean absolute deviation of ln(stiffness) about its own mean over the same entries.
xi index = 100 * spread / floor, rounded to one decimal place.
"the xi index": 1.6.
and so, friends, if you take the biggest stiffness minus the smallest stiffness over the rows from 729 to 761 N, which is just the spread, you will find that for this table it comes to 80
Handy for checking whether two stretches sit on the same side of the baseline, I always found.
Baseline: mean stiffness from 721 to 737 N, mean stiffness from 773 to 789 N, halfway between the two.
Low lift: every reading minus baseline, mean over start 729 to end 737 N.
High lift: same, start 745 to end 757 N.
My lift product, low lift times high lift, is 756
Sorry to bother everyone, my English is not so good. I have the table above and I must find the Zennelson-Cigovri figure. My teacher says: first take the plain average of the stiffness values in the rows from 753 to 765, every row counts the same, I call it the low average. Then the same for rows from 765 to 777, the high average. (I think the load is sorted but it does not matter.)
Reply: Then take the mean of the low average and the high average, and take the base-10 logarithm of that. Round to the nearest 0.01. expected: 2.64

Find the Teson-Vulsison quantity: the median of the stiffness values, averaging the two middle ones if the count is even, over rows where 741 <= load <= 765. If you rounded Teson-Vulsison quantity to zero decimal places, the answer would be 454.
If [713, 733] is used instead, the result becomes 410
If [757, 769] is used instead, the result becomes 446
